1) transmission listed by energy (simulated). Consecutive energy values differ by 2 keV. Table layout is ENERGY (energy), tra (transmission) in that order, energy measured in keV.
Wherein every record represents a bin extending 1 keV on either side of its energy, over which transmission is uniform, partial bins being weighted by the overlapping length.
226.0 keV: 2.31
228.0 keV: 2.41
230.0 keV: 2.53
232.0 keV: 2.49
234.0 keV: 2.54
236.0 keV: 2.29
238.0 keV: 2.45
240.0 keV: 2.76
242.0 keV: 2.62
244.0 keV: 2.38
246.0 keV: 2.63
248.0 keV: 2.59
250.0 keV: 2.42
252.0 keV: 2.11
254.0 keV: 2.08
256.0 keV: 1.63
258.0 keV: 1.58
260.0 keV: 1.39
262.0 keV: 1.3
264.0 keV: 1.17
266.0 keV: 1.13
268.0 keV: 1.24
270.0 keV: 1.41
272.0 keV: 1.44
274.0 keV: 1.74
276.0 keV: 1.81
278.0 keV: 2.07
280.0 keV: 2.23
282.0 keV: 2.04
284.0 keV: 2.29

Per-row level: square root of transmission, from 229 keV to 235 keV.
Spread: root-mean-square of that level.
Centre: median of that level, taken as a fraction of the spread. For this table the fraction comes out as 1.00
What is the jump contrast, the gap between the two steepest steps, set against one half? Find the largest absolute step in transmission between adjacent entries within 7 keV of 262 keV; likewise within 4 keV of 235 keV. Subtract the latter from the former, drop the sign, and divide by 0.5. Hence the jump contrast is 0.1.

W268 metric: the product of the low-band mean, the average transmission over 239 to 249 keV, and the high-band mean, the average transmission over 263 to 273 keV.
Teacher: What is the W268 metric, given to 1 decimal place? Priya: 3.3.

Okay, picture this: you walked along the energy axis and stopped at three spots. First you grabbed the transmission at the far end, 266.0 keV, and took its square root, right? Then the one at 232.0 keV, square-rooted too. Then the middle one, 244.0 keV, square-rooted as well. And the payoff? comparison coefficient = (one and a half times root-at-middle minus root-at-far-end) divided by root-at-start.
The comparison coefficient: 0.8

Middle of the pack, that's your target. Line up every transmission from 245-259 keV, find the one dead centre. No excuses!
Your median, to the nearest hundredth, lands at 2.11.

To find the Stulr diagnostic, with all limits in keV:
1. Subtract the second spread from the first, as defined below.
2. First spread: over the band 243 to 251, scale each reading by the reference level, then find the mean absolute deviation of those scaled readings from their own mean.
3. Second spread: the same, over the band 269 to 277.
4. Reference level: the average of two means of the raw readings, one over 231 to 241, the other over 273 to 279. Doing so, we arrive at -0.03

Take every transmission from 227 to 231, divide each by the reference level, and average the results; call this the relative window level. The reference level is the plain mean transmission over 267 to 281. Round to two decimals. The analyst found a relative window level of 1.45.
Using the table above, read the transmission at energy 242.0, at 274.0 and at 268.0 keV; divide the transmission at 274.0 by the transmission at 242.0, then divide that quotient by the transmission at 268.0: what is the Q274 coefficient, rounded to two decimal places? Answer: 0.54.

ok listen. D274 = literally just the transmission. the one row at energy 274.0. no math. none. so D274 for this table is 1.74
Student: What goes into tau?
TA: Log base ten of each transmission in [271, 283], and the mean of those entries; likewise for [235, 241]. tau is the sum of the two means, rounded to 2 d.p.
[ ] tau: 0.67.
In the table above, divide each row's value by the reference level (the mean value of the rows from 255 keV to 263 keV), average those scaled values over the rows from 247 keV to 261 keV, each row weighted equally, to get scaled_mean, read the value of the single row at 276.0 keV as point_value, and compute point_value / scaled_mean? 1.35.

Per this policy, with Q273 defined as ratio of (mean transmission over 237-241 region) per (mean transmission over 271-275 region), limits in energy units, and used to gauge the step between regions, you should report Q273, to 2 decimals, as 1.64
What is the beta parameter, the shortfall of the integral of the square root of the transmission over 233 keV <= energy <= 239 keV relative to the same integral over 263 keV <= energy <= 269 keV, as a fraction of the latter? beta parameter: -0.4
